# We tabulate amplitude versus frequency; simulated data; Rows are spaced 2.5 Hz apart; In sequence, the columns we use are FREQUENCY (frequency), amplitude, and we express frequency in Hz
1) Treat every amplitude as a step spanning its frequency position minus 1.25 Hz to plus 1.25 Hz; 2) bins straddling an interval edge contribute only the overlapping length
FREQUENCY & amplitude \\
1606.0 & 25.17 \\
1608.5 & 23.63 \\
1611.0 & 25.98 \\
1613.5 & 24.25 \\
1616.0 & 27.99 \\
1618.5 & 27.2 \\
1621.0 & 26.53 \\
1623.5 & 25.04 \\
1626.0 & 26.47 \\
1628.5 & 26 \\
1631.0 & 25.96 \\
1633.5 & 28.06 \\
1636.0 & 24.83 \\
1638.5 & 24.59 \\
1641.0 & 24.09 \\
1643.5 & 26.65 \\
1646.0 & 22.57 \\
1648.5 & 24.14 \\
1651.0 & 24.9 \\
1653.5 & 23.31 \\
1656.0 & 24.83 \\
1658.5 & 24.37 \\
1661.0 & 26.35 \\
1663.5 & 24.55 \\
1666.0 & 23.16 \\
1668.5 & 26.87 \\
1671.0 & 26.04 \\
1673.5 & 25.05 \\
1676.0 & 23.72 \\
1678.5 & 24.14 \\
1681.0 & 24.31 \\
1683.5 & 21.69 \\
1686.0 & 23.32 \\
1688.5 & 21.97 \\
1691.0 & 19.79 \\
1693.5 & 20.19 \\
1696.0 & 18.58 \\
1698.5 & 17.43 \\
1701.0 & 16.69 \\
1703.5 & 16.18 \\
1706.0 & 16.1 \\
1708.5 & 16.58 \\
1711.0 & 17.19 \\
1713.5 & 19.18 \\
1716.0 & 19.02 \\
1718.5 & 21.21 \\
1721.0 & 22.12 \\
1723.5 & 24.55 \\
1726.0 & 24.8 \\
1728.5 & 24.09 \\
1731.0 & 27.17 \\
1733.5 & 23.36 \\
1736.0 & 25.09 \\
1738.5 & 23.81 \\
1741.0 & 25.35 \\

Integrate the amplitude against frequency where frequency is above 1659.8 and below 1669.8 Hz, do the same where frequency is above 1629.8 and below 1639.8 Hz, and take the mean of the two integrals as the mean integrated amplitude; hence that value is 255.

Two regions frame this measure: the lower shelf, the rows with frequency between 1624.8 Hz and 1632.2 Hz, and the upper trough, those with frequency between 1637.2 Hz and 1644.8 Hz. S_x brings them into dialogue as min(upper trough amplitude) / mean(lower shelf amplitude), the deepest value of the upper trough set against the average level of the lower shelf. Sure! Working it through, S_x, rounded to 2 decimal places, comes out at 0.92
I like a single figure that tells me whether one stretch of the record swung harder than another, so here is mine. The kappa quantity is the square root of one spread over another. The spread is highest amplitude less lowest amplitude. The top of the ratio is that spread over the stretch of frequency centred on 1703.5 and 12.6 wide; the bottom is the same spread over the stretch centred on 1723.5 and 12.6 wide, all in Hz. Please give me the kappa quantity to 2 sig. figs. 0.61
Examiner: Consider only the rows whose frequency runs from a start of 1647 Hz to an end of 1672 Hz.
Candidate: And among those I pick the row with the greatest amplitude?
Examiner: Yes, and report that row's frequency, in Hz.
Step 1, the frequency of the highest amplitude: 1668.5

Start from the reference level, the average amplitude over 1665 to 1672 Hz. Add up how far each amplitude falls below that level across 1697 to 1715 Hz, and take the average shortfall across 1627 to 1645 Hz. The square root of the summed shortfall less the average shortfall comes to 7.7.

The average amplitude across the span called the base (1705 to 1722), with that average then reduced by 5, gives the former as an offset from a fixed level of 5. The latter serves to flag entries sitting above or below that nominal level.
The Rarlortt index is 13.8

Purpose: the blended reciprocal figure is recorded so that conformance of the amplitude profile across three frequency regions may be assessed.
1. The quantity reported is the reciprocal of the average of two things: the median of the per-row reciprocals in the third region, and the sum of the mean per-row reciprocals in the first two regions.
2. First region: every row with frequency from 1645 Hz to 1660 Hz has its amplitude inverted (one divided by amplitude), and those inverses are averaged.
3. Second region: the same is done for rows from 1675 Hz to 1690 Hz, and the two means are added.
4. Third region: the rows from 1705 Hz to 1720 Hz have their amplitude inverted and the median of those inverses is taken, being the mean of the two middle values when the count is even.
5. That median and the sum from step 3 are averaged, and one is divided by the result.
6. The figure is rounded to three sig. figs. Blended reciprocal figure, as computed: 14.3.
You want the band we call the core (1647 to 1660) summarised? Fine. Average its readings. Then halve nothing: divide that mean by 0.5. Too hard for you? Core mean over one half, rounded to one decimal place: 48.6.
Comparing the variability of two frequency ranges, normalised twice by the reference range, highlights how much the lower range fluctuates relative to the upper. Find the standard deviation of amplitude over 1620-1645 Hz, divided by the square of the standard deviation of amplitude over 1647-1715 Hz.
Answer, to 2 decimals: 0.10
